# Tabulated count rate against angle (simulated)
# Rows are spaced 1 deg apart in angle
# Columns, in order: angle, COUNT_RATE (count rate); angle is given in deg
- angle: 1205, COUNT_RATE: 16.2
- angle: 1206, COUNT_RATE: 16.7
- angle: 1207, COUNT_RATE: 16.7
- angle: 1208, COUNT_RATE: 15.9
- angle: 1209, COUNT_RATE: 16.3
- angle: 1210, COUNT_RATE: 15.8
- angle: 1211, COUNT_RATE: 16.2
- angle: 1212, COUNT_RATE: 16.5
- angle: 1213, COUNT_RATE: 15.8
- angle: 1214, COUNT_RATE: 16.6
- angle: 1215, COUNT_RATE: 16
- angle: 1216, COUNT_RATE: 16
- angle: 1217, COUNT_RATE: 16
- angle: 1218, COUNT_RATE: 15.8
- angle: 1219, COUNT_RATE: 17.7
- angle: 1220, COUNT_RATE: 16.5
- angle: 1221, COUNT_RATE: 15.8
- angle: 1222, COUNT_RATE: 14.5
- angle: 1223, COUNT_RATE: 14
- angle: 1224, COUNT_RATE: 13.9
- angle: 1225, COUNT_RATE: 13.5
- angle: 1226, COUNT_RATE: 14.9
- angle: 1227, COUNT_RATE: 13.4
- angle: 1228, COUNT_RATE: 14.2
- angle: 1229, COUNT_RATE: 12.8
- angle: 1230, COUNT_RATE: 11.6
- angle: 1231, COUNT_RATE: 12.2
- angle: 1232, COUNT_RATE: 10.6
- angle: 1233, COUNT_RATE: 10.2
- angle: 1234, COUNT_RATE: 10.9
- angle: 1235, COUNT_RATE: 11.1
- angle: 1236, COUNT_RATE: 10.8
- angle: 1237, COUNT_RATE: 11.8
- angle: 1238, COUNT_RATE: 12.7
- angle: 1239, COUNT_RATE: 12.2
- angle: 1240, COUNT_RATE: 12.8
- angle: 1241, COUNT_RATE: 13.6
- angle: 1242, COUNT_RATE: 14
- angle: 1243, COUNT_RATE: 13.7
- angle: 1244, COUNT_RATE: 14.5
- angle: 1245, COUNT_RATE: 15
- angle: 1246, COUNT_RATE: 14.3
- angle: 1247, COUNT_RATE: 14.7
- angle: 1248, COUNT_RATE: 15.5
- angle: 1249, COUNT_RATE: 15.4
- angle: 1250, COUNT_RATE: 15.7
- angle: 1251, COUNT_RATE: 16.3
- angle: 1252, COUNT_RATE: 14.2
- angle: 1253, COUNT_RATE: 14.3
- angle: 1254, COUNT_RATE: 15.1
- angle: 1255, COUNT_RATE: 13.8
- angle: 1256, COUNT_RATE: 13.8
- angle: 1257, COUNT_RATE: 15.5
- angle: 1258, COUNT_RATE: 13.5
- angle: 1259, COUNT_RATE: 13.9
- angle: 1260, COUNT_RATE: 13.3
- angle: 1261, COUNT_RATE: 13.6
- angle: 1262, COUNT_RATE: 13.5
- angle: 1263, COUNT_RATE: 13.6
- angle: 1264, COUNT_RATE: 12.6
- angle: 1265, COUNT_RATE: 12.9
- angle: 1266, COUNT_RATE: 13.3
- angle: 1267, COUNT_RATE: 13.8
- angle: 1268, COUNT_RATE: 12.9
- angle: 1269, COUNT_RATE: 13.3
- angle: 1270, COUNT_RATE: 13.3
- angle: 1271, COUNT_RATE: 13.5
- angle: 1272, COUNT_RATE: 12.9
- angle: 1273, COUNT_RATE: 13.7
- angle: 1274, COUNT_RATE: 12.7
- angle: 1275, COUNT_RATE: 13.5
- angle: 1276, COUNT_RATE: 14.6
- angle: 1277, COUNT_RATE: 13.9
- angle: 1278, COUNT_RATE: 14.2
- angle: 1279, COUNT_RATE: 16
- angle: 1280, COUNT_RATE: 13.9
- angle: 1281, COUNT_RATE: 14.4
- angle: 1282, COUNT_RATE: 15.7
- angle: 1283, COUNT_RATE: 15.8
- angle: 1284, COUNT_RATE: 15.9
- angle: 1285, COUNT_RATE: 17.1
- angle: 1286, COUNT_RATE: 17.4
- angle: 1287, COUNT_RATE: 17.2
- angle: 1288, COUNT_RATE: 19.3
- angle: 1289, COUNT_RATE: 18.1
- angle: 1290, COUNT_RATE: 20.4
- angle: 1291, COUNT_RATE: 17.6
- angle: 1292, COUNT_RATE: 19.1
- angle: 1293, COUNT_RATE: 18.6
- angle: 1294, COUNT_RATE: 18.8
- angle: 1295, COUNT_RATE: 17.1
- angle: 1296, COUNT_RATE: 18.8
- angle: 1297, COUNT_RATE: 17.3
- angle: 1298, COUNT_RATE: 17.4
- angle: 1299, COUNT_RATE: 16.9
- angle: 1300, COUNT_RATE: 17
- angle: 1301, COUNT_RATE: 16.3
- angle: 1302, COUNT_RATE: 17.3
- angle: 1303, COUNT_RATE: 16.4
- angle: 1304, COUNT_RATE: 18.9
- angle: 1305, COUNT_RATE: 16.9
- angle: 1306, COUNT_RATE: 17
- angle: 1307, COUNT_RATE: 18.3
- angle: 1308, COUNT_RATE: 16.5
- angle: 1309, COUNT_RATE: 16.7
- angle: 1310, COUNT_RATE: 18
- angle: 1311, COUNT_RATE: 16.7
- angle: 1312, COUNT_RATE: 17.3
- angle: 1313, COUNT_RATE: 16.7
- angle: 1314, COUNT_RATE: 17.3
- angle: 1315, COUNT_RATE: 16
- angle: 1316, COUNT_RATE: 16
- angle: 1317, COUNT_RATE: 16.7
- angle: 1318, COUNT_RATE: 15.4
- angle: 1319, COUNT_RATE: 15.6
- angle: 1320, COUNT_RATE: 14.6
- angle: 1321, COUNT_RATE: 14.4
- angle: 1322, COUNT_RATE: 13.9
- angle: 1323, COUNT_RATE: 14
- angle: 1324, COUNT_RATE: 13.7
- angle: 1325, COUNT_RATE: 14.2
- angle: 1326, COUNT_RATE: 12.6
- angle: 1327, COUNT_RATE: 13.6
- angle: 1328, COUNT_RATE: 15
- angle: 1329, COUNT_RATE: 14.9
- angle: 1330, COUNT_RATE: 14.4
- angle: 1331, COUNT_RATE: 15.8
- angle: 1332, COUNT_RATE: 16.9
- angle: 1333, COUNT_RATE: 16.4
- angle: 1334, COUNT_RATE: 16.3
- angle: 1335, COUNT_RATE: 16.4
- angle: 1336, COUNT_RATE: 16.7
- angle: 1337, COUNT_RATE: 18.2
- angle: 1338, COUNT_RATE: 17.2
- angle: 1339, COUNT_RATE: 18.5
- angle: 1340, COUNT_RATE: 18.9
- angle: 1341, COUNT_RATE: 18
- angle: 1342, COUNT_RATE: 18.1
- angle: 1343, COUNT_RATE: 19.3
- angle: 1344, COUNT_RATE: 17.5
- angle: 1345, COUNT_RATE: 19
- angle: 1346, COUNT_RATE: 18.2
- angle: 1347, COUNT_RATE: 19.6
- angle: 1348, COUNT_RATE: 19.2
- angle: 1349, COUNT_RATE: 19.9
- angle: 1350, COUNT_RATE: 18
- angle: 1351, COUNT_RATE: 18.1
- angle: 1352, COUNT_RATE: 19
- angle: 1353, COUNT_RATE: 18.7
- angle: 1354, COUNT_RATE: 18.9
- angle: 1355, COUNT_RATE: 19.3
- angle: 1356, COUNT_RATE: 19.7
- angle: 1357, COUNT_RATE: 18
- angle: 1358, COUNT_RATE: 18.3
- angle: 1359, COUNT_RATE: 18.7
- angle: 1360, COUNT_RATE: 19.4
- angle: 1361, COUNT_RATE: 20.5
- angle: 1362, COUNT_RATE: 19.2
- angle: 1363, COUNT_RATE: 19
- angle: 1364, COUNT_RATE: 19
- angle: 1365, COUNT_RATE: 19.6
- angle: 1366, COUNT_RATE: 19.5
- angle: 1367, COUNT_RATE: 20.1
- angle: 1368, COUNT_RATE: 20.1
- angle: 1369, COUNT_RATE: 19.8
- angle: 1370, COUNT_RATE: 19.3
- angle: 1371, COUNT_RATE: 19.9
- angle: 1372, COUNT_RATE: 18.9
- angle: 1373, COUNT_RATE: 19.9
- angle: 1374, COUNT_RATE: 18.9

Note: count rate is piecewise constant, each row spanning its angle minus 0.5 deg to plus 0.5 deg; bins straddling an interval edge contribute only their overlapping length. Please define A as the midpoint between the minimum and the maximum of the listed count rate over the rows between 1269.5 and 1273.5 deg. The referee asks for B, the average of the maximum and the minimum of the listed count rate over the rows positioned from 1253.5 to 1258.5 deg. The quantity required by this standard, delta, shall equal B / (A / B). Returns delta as 16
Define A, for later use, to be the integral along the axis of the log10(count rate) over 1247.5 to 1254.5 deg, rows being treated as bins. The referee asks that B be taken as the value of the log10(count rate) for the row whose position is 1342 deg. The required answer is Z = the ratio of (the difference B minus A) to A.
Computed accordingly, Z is -0.85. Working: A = 8.3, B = 1.26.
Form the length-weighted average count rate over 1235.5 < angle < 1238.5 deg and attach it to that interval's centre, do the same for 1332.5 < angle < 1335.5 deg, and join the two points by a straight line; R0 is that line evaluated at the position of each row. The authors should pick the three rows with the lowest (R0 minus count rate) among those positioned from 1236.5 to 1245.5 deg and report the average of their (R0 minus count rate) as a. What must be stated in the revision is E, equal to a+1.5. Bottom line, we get -0.9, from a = -2.4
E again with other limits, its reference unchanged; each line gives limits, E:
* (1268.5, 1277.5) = 1.0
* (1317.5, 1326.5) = 2.0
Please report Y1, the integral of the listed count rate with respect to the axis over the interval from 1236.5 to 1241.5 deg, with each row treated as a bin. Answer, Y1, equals 63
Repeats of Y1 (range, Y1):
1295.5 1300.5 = 87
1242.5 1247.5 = 72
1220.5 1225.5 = 72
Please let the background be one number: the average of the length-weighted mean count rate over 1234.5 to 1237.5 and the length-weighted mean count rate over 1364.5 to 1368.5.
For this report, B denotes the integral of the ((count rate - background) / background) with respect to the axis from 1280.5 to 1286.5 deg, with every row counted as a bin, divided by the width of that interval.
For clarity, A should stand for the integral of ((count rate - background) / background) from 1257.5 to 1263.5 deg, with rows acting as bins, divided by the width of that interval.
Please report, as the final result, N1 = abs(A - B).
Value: 0.16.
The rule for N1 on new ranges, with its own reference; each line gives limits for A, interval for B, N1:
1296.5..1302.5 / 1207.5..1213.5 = 0.06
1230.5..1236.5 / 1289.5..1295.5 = 0.49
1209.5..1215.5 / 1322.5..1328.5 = 0.15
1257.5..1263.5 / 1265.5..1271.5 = 0.01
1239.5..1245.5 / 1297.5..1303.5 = 0.19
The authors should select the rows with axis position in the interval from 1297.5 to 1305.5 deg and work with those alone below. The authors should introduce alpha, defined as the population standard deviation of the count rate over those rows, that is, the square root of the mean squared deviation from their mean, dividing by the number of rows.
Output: 0.76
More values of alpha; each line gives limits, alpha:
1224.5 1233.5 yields 1.50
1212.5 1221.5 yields 0.59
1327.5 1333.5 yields 0.88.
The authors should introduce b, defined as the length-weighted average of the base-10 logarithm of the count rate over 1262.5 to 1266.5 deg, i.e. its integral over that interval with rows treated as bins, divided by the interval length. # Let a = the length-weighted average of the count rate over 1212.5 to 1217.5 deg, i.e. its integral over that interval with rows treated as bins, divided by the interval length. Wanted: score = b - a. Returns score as -15.0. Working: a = 16.1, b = 1.12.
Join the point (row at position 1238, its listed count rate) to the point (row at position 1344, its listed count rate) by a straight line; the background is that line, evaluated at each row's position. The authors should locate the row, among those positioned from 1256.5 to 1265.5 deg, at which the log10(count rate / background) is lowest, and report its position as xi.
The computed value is 1264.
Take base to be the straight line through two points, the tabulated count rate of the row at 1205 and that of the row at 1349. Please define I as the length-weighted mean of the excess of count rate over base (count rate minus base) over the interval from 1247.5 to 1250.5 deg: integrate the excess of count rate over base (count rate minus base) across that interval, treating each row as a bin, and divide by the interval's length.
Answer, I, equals -1.8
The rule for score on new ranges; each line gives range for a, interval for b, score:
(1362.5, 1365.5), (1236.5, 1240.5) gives -18.1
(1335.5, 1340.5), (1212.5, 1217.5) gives -16.7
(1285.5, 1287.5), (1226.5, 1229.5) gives -16.2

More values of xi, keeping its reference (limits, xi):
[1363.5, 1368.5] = 1364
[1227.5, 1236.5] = 1233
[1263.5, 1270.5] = 1264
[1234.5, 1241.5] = 1236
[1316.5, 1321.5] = 1321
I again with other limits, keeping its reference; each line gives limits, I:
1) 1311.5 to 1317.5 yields -2.3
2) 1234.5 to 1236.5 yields -6.0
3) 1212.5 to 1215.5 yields -0.3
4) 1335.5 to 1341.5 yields -1.7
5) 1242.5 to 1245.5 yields -2.8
